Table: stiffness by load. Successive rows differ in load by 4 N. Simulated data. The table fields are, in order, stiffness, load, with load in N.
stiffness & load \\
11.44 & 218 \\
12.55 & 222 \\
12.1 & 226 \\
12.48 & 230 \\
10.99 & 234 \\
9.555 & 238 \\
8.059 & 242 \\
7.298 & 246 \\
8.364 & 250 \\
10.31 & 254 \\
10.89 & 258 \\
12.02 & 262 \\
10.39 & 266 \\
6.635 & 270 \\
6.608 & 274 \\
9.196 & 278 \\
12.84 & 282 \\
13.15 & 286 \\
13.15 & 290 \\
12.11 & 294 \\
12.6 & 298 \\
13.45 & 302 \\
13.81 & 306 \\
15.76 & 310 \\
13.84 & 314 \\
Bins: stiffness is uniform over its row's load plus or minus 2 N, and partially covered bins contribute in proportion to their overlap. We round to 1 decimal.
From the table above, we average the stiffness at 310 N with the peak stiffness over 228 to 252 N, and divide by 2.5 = 5.6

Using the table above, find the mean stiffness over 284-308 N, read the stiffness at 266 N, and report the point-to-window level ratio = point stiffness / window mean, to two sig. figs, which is 0.80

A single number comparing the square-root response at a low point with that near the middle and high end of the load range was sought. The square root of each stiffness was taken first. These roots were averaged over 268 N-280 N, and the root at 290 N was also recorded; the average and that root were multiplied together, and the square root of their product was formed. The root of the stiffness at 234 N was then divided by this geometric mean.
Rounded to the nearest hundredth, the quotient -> 1.05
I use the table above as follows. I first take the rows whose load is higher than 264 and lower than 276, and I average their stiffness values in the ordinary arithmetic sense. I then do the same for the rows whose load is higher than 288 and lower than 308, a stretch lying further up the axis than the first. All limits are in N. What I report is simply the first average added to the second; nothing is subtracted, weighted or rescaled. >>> 20.9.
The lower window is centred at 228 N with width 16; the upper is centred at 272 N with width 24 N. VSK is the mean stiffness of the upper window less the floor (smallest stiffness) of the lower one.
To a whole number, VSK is -1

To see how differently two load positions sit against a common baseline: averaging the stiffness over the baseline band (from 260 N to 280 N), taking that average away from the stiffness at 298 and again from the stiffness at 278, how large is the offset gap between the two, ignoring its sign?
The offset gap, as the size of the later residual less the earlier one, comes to 3.4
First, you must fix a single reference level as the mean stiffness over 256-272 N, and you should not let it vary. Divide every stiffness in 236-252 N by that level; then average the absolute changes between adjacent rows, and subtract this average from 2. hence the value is 1.89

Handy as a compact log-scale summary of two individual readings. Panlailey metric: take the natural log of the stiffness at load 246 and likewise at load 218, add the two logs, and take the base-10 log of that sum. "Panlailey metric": 0.65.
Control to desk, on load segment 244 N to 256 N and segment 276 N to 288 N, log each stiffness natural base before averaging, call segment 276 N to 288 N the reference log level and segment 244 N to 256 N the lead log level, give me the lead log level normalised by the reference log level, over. 0.88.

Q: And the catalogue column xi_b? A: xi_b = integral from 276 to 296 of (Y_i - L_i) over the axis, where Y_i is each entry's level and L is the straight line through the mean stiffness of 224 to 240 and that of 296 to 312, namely -23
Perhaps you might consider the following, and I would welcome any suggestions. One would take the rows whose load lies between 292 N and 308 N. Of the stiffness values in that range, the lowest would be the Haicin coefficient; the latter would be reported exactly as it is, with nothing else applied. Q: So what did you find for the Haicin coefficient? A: 12.11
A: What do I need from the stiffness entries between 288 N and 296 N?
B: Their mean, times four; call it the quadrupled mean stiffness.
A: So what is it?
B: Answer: 51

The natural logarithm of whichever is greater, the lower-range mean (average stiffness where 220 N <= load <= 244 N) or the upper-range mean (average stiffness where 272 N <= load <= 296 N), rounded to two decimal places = 2.41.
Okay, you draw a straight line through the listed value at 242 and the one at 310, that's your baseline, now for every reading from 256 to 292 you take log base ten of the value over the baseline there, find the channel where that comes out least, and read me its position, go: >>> 274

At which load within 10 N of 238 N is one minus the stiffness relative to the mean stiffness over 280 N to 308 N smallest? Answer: 230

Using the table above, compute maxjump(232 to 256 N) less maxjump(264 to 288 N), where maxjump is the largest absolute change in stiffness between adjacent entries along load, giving -1.8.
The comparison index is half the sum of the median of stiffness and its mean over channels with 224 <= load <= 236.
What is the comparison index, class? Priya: 12.0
